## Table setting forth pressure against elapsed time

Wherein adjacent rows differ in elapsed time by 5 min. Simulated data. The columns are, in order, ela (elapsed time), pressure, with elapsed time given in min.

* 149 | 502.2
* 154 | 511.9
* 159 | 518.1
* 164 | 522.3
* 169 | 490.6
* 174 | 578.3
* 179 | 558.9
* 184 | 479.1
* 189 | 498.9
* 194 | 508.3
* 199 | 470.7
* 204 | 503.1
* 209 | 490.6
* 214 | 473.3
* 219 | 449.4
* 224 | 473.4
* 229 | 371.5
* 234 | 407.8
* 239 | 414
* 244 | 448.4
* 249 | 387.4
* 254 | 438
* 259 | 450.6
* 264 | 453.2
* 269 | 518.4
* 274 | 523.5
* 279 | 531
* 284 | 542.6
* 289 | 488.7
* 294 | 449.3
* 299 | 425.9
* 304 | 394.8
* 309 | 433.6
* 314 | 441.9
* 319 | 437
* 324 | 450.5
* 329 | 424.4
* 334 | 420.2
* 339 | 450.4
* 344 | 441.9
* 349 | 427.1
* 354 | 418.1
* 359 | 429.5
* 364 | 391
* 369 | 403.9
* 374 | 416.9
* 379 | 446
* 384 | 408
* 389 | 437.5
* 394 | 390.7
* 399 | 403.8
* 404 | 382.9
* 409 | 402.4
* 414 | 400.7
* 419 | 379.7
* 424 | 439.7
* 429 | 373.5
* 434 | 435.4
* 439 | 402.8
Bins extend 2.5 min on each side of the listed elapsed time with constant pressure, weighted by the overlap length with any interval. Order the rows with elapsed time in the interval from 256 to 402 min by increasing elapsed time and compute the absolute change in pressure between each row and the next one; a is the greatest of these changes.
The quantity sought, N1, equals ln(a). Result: 4.18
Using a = 65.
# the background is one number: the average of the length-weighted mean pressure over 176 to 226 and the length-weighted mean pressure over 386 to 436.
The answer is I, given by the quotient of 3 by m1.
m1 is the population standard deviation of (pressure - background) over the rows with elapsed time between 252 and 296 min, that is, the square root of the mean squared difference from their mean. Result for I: 0.077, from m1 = 39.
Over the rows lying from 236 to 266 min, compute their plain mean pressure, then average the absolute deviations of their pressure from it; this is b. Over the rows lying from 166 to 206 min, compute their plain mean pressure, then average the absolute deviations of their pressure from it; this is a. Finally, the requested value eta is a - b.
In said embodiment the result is 8.0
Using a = 29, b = 21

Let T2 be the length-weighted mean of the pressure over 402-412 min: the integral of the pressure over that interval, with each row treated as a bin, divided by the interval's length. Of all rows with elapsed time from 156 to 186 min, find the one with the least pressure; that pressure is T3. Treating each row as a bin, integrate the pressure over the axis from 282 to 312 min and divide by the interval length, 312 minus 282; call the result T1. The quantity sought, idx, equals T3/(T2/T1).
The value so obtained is 553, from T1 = 454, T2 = 394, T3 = 479.1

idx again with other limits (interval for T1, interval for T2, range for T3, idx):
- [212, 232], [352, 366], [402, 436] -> 398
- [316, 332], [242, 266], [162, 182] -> 493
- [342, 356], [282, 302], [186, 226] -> 408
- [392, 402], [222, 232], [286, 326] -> 374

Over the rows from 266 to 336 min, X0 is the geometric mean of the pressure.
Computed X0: 461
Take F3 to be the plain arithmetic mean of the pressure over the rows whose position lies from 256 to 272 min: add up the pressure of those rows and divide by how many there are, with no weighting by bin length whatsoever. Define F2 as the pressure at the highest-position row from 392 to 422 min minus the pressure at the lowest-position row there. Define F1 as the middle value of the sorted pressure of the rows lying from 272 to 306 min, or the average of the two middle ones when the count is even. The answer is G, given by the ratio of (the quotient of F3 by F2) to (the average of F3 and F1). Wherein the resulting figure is -0.09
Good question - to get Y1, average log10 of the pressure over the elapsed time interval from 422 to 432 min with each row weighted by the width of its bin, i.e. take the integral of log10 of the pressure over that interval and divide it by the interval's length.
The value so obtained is 2.608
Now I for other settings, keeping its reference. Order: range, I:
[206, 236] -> 0.072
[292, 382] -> 0.169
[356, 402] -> 0.161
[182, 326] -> 0.070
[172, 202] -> 0.075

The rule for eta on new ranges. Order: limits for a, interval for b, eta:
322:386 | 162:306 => -26.9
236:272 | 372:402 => 10.3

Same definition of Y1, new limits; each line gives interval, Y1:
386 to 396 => 2.617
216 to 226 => 2.664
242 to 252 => 2.619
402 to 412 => 2.595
